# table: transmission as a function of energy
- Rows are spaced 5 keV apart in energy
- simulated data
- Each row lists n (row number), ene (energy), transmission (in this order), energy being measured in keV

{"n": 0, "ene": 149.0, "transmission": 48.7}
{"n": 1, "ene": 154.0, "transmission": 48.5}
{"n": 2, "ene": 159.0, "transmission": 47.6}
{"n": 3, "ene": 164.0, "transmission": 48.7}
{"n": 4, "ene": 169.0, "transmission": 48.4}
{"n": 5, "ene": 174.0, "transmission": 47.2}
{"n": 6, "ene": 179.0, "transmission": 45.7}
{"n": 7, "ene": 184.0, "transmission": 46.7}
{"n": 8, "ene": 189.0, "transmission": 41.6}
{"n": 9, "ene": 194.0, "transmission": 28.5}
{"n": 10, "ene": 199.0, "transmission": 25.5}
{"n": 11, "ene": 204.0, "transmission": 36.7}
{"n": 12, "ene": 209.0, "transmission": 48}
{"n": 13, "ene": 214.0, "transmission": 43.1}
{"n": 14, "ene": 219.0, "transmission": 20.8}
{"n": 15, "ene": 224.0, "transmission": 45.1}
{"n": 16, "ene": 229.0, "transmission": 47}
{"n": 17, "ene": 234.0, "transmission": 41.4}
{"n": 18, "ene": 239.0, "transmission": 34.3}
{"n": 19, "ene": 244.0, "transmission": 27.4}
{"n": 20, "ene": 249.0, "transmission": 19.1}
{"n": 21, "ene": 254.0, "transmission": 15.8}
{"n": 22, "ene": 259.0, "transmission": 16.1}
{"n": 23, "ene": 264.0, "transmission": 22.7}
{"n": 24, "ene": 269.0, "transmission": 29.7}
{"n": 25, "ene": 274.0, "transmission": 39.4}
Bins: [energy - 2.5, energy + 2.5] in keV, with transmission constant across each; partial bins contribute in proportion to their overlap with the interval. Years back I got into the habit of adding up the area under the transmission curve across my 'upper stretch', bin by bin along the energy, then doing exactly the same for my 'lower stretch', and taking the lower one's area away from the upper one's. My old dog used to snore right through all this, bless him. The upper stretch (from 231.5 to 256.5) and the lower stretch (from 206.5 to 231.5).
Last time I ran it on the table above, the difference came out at -330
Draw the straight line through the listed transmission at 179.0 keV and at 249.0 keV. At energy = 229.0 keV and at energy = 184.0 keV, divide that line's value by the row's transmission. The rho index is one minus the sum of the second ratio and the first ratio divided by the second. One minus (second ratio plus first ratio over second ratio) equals -0.54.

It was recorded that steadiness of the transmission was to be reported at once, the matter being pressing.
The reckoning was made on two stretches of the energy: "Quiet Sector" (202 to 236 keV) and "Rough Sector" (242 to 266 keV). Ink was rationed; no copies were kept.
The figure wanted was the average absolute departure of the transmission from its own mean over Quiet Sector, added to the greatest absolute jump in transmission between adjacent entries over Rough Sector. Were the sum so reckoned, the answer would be 15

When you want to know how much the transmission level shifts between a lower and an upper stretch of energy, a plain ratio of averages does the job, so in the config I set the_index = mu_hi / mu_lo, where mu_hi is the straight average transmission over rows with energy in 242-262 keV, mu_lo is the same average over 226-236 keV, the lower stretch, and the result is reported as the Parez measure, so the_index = 0.44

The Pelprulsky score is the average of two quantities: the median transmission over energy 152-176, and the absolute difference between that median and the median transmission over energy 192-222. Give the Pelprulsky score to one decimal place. 32.1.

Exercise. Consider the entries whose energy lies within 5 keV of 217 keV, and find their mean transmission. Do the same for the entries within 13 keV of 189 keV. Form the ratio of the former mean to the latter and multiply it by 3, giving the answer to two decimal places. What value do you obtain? 2.55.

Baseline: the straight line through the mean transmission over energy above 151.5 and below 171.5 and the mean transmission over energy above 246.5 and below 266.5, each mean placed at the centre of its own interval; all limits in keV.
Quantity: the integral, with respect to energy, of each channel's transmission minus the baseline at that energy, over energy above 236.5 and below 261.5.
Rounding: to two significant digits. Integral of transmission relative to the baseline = 44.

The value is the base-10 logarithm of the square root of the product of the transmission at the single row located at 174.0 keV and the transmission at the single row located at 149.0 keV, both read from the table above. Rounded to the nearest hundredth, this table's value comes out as 1.68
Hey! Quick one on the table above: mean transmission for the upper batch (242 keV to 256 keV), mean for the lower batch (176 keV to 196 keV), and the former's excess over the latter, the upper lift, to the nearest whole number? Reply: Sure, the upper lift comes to -20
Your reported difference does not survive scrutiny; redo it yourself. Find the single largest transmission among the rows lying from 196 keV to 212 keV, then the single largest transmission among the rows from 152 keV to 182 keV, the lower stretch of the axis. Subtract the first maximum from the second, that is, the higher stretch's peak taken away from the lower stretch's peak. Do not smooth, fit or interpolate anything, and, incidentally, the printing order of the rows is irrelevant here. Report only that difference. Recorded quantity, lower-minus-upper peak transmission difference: 1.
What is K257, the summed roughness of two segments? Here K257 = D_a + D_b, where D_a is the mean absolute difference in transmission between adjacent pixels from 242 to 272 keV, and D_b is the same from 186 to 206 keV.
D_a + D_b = 14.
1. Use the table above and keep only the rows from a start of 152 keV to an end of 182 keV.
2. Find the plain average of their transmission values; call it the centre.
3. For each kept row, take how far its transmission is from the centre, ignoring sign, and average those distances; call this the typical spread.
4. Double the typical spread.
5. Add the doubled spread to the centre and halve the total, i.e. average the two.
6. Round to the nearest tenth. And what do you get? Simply 24.7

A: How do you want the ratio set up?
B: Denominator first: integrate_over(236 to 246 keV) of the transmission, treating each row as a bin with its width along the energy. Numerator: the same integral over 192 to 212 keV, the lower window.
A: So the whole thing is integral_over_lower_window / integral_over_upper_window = 2.2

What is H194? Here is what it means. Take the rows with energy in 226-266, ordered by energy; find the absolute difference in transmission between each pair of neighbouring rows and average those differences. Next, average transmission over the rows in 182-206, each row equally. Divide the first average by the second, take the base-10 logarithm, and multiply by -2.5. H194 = 2.0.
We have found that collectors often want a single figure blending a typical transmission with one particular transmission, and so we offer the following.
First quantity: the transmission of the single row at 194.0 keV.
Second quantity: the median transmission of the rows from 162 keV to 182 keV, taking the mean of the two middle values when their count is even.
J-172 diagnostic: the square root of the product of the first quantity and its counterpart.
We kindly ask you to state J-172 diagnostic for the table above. 36.9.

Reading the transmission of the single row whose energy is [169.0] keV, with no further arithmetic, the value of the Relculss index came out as 48.4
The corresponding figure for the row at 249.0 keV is 19.1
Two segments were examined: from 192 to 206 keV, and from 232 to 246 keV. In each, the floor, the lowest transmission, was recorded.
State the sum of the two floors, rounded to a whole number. 53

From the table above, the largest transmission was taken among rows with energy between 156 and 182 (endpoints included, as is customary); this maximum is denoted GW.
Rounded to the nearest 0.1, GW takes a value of 48.7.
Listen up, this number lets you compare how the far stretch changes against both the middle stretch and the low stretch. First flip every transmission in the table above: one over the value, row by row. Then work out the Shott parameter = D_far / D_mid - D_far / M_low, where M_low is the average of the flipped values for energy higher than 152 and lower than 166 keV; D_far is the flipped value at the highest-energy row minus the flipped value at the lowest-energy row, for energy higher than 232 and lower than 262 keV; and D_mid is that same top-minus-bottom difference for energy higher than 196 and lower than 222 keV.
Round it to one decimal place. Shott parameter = 2.5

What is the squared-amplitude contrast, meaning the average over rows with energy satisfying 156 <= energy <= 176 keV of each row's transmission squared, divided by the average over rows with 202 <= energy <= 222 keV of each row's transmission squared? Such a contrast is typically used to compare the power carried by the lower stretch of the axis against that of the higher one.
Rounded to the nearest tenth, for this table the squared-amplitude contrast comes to 1.5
